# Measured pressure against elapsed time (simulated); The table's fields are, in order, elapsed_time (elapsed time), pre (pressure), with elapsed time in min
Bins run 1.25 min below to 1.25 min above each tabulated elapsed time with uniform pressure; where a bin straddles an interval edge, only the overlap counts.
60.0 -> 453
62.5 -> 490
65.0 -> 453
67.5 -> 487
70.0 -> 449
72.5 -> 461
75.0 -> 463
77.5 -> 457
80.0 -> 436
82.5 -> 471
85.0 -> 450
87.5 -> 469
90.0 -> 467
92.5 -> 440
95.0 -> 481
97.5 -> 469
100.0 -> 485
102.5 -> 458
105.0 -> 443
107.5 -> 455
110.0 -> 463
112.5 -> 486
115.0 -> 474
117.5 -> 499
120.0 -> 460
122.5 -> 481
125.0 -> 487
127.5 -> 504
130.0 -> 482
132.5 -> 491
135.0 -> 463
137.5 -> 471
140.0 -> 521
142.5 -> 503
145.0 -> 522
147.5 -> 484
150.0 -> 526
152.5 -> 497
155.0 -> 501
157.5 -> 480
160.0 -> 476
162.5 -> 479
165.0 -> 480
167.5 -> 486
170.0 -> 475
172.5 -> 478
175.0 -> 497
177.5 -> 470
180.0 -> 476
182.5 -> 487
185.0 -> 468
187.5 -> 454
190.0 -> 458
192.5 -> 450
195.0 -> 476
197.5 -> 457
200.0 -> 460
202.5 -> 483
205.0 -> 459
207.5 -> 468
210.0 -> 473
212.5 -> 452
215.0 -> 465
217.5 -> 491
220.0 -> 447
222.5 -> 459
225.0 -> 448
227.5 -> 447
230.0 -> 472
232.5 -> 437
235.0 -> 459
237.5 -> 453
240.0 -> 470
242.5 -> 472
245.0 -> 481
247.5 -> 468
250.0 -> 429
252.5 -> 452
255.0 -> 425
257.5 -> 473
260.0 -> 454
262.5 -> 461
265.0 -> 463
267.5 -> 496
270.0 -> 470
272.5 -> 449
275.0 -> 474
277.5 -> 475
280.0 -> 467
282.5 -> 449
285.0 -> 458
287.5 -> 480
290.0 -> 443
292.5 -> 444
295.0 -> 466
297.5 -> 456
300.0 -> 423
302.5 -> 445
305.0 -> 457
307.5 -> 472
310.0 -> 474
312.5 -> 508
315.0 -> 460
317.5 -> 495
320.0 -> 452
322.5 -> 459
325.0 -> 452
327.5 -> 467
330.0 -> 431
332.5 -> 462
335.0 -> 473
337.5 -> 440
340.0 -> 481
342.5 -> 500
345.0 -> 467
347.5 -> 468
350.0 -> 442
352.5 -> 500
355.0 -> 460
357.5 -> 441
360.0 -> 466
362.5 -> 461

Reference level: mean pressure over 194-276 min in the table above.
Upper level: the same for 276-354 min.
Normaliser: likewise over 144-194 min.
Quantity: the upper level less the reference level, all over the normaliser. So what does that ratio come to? 0.003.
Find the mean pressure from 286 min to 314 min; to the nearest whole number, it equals 461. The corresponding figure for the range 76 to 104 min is 462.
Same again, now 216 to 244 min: 460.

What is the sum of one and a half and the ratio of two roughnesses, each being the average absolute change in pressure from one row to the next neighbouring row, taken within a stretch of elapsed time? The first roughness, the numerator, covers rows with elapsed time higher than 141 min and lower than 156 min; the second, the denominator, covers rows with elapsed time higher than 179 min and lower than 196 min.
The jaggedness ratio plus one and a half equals 3.4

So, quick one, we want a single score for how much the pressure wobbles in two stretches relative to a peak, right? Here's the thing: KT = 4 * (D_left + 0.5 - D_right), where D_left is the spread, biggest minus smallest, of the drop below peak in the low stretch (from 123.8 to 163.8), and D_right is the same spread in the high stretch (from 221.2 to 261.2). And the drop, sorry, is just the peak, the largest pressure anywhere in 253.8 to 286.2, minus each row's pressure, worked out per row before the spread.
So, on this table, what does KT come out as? 30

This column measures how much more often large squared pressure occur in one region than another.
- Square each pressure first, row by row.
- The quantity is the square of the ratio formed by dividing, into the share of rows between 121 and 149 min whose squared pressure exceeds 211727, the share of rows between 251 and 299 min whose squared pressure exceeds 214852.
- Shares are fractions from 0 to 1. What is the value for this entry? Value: 5.6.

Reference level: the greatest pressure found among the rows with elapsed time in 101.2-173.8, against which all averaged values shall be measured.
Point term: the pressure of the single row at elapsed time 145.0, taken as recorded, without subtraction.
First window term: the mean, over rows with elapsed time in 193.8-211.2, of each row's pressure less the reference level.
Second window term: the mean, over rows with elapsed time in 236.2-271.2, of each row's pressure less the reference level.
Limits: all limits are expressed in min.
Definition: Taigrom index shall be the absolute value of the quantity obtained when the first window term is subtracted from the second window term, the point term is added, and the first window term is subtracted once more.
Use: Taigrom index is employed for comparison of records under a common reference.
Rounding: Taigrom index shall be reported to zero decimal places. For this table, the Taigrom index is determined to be 574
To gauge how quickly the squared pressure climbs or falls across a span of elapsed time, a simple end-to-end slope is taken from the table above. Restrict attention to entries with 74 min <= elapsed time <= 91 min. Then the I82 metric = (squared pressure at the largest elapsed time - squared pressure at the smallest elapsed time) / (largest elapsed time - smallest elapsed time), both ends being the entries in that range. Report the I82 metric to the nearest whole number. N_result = 248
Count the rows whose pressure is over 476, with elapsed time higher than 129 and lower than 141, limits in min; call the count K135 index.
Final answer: 3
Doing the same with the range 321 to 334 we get 0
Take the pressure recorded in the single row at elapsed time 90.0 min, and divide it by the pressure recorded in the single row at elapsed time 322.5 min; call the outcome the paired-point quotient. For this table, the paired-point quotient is 1.02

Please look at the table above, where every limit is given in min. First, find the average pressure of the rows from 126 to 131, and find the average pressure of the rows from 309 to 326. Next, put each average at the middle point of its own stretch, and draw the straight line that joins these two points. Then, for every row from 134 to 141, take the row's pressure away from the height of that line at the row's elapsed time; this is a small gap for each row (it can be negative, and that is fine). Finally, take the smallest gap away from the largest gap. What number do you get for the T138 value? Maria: 59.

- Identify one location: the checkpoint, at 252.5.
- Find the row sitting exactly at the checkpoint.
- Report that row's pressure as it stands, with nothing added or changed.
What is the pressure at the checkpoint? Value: 452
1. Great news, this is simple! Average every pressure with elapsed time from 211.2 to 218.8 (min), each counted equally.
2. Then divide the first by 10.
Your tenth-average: 46.9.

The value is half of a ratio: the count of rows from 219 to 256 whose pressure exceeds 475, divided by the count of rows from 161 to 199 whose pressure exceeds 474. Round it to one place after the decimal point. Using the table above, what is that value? 0.1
